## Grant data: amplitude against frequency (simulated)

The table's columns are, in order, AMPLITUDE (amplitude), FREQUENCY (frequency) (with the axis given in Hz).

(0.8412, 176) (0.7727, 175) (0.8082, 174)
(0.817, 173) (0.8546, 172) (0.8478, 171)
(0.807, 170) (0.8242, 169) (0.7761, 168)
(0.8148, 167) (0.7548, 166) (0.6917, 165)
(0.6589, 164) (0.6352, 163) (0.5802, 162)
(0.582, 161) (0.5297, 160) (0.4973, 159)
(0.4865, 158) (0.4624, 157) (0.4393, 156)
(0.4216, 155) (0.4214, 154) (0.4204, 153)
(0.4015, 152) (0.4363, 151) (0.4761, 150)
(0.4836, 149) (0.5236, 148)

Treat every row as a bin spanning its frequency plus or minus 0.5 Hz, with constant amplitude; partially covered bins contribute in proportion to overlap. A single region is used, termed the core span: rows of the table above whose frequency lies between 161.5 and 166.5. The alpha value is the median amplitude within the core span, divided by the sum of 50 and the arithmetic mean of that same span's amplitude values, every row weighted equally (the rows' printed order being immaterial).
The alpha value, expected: 0.0130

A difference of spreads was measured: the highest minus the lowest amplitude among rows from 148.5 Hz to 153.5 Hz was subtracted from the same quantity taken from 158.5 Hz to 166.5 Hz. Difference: 0.18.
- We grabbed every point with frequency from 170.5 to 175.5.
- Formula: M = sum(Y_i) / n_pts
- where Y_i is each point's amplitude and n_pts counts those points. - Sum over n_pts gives 0.82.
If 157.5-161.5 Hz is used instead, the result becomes 0.52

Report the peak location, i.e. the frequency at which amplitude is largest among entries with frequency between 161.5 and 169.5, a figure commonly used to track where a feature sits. 169 Hz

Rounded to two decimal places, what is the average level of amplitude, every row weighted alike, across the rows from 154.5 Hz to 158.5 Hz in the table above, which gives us 0.45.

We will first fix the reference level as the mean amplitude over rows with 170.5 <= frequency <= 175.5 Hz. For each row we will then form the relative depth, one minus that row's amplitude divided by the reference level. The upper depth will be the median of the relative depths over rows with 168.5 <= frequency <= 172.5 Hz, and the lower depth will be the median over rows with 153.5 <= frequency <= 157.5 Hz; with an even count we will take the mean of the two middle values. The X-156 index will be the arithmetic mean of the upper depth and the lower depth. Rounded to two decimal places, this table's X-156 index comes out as 0.23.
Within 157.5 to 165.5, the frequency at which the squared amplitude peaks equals 165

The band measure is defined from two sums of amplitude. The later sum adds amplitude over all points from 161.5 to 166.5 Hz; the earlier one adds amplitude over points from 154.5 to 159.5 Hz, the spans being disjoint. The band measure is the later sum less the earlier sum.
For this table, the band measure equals 1.0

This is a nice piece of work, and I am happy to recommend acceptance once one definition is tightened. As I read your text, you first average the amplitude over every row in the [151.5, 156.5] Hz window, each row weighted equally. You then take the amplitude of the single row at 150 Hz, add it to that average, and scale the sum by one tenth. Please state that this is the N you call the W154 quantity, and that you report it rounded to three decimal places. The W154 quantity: 0.090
